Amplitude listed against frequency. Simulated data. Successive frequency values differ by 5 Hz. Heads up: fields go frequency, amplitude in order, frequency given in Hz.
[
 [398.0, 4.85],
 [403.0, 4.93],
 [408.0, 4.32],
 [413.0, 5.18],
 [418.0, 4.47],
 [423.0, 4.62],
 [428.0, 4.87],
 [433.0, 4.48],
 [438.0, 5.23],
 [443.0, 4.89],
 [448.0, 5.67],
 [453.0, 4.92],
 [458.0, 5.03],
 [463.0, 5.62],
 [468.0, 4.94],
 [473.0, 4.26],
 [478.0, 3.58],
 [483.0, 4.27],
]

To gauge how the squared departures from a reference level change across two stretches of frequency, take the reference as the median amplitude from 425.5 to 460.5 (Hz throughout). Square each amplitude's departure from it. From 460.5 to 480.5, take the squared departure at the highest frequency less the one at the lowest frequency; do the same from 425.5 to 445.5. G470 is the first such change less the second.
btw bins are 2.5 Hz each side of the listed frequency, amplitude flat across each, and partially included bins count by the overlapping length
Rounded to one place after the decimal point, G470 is 1.3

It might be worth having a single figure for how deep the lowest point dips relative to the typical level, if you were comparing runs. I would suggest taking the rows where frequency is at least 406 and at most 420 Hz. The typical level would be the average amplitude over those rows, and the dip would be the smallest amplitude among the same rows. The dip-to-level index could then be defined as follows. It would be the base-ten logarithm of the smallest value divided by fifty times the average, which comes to -1.73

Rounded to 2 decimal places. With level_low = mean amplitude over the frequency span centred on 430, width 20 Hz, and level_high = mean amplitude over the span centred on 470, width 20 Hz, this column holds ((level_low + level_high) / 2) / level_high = 1.02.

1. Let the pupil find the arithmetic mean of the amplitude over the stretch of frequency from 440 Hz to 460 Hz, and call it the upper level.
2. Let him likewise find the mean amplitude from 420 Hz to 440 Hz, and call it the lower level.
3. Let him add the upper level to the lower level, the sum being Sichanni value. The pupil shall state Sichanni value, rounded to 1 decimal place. 9.9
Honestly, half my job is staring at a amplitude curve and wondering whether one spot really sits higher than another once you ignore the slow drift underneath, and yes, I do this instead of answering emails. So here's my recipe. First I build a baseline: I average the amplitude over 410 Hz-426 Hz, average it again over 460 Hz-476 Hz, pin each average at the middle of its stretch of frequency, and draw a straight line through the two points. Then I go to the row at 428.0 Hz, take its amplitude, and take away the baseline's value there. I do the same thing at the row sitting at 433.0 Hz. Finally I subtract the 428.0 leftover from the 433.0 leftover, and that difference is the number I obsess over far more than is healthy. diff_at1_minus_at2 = -0.41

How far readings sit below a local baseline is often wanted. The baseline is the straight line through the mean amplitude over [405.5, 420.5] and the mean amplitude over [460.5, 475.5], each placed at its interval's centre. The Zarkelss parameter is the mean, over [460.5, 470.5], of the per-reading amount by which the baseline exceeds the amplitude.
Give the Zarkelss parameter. -0.353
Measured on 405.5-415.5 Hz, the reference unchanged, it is -0.106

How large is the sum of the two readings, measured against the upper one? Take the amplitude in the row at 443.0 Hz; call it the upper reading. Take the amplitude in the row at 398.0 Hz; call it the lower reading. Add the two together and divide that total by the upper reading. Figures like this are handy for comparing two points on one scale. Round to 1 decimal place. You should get 2.0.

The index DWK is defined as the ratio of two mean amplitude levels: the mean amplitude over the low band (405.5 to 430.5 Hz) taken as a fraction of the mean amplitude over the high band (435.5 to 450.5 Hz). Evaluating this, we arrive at 0.89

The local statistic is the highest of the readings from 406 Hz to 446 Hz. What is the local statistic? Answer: 5.23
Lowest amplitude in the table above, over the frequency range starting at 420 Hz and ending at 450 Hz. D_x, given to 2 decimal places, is 4.48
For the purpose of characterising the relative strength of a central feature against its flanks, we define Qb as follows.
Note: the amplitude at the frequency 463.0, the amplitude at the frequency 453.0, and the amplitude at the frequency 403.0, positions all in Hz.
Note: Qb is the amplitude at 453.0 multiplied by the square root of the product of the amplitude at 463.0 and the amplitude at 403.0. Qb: 25.9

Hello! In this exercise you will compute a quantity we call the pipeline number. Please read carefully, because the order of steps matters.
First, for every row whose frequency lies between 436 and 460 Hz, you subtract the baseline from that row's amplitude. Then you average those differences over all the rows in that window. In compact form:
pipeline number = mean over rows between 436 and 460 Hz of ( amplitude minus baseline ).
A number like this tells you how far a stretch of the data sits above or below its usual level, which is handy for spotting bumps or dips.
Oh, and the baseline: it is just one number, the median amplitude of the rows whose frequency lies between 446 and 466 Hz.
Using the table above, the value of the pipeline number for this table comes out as -0.18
